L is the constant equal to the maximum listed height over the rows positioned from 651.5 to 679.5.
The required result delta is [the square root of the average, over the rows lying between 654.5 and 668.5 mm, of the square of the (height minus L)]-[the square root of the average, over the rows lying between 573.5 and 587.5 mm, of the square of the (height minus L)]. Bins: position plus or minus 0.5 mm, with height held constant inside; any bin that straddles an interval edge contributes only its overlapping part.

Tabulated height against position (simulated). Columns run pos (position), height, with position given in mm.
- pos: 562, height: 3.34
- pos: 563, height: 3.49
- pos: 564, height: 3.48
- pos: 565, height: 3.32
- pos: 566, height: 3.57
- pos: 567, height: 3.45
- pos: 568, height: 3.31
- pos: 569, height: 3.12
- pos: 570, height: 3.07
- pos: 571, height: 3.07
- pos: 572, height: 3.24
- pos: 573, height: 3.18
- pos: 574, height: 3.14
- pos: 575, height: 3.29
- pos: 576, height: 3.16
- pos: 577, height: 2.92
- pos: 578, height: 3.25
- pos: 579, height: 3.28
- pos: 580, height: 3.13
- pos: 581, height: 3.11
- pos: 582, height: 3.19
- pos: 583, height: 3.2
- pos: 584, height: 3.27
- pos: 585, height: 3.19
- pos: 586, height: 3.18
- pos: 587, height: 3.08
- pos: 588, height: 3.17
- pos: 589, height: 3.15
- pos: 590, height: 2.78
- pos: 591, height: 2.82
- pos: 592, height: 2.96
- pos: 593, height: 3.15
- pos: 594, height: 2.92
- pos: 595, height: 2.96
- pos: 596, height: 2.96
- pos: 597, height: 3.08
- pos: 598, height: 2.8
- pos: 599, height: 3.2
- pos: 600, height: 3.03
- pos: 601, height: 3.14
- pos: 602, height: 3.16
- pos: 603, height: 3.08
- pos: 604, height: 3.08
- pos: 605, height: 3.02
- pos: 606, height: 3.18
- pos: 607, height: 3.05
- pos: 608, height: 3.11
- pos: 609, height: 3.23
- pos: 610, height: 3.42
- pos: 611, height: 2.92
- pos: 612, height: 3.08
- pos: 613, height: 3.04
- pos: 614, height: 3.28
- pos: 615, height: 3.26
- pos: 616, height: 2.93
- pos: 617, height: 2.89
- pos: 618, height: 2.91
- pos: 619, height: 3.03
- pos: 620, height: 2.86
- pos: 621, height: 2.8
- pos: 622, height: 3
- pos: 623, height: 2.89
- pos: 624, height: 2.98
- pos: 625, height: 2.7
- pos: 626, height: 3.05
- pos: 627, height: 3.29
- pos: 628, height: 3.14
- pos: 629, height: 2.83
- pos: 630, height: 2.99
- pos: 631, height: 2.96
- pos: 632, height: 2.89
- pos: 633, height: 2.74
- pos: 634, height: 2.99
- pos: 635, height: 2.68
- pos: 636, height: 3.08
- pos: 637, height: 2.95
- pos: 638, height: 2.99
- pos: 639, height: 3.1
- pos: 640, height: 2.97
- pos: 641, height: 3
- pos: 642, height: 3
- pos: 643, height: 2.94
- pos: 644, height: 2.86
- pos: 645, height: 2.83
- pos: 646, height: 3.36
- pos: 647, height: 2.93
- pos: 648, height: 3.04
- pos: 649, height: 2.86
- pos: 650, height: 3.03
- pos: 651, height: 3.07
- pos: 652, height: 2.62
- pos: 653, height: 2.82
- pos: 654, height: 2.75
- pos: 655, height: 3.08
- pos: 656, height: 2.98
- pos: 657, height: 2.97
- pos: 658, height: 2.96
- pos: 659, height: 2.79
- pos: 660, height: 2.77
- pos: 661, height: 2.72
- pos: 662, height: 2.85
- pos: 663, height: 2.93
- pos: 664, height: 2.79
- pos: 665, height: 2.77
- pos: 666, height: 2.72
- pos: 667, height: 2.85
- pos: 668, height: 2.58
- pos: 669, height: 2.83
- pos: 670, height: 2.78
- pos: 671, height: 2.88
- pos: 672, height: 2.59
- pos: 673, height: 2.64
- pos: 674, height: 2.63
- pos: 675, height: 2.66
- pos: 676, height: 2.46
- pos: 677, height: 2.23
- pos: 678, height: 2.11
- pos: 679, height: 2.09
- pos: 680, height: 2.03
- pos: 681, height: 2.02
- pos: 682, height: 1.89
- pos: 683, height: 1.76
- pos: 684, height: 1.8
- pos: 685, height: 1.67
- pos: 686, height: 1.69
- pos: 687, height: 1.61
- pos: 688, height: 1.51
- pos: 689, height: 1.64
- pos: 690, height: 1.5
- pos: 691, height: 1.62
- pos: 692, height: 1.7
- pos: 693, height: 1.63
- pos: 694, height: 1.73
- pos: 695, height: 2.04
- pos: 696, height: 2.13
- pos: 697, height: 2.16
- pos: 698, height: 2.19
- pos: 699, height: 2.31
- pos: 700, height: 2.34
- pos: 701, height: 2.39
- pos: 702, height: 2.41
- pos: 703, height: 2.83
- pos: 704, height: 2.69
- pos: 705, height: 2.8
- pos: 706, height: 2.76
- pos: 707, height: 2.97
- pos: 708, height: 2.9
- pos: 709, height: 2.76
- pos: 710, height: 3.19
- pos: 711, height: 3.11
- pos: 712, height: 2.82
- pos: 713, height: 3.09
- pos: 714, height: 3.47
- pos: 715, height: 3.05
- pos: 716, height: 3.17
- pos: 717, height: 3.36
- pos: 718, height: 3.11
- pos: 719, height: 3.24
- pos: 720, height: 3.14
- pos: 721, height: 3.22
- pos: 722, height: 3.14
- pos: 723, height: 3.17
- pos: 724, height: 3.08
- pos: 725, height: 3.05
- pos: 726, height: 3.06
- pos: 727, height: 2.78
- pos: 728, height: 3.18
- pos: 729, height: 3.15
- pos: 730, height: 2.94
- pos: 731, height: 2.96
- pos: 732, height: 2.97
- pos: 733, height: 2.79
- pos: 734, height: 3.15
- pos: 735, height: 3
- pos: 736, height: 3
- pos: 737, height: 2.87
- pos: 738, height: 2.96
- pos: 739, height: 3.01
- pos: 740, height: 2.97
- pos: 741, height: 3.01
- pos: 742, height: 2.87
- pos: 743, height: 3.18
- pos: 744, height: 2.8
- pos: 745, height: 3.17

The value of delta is 0.14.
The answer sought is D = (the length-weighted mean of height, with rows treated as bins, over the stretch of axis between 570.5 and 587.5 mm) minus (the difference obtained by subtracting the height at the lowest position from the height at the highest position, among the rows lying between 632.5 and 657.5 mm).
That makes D 2.9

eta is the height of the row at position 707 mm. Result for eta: 2.97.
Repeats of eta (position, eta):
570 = 3.07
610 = 3.42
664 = 2.79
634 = 2.99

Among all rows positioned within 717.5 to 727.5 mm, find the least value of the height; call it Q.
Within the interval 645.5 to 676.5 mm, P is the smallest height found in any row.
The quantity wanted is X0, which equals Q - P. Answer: 0.32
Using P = 2.46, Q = 2.78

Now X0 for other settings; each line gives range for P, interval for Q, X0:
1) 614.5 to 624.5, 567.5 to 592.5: -0.02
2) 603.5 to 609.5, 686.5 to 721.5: -1.52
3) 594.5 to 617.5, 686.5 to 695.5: -1.30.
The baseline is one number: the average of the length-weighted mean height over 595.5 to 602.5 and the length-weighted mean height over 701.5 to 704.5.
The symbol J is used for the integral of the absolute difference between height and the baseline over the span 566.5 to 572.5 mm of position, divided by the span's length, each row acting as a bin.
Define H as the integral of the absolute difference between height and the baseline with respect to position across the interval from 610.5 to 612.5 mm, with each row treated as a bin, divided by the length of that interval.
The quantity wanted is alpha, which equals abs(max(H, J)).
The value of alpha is 0.4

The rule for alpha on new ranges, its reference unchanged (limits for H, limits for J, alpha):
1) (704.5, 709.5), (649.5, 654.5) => 0.2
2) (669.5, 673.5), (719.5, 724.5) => 0.3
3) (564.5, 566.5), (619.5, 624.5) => 0.6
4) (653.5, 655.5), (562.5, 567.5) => 0.6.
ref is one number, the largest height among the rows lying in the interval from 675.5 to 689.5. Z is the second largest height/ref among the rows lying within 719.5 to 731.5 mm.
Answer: 1.29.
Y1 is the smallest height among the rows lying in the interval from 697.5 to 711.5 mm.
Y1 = 2.19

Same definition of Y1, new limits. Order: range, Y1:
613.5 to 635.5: 2.68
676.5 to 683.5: 1.76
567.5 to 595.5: 2.78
